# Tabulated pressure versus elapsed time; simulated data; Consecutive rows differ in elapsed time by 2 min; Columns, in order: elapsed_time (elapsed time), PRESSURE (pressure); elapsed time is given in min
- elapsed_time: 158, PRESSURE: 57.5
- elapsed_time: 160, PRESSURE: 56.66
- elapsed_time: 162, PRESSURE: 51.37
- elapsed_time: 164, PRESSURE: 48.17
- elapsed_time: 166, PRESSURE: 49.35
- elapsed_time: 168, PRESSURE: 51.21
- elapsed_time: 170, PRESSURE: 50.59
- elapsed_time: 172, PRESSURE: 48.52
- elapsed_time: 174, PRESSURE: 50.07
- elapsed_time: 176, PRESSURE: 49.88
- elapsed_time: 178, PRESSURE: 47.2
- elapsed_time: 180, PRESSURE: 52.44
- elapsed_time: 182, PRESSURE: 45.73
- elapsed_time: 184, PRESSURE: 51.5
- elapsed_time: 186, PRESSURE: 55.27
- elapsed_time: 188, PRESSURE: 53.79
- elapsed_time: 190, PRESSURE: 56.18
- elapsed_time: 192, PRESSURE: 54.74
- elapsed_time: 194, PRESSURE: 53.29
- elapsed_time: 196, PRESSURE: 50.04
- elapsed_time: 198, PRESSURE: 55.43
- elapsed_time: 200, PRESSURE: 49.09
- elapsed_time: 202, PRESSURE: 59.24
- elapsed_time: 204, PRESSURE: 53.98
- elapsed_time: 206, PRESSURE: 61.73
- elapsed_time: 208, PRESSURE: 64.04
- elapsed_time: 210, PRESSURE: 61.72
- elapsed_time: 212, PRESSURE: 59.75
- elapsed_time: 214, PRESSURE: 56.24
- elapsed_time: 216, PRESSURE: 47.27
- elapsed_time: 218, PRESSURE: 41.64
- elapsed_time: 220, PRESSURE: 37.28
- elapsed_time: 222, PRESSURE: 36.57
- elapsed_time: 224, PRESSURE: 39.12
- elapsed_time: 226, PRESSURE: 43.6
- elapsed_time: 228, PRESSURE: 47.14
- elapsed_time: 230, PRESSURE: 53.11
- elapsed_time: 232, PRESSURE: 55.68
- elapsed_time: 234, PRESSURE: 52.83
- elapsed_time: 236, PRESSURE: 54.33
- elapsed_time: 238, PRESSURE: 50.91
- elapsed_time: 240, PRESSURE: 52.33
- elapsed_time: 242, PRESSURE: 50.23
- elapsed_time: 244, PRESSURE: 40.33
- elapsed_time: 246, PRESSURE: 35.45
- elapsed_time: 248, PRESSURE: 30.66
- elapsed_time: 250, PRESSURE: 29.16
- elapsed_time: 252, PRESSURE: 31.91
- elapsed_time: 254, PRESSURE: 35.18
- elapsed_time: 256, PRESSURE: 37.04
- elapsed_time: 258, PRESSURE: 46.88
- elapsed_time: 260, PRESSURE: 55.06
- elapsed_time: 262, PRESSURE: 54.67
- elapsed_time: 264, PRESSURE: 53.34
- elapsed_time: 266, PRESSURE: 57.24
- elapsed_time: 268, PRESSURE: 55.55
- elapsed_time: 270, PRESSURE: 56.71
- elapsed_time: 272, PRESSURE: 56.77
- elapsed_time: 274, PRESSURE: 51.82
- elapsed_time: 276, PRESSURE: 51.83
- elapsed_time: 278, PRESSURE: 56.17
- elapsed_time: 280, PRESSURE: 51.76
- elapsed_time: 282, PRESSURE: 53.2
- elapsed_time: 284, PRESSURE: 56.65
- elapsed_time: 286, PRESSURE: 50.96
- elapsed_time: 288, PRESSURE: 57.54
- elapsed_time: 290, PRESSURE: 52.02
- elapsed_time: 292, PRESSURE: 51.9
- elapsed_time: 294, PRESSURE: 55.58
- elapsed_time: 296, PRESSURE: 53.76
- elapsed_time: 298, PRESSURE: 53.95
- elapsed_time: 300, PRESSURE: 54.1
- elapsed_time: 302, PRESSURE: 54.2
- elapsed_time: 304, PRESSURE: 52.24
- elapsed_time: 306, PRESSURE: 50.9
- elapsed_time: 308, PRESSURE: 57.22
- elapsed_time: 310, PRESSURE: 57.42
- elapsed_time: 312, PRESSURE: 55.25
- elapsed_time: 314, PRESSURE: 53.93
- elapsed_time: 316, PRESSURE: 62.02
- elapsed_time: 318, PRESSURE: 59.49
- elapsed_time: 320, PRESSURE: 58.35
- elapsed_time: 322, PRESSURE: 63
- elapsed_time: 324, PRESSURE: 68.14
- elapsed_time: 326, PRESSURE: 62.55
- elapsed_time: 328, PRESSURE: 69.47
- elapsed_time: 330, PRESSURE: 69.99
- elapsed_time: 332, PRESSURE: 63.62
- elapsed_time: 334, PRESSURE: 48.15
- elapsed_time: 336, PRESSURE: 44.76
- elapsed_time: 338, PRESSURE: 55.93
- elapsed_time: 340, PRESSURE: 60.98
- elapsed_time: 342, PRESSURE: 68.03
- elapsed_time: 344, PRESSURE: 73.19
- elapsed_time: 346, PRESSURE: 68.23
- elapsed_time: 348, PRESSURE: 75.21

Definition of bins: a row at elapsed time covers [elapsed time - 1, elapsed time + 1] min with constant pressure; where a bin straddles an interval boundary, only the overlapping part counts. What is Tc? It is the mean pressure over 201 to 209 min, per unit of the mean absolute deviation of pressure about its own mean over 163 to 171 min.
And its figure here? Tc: 56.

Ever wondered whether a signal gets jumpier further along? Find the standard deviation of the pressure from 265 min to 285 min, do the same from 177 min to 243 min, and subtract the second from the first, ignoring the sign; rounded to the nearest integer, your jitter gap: 4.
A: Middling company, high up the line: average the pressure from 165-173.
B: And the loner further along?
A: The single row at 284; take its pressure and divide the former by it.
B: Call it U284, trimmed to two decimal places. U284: 0.88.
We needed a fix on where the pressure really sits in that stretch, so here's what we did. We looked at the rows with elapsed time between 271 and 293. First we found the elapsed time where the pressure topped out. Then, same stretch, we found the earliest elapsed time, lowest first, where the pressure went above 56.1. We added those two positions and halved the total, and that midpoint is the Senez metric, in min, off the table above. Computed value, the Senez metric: 280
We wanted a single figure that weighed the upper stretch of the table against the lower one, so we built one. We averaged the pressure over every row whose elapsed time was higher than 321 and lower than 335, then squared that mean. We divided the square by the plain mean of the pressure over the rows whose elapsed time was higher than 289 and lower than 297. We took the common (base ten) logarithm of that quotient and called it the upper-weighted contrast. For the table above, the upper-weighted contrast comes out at 1.88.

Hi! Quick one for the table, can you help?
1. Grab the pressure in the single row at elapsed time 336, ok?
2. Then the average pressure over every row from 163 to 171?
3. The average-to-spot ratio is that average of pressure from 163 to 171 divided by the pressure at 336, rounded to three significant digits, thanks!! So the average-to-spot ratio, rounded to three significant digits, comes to 1.11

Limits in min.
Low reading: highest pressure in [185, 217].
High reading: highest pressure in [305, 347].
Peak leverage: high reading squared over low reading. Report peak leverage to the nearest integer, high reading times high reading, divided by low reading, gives 84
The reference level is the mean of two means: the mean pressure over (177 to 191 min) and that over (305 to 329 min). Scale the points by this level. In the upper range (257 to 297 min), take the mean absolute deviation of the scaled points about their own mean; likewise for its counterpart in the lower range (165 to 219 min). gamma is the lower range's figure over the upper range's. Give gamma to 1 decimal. 1.9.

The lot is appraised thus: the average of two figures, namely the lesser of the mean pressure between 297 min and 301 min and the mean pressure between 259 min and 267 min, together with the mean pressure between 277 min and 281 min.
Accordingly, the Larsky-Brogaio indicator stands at 54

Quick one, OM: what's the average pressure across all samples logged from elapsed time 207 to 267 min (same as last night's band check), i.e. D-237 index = 47.02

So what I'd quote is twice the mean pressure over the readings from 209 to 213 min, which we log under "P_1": 121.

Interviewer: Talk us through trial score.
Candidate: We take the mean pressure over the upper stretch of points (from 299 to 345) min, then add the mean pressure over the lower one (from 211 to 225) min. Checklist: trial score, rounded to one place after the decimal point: 104.7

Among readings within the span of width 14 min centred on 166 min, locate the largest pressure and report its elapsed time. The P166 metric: 160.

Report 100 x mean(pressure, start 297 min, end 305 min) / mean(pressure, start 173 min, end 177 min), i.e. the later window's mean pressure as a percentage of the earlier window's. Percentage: 107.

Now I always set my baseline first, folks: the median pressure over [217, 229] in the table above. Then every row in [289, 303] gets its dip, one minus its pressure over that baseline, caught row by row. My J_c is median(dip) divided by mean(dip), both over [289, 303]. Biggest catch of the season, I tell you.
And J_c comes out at 1.0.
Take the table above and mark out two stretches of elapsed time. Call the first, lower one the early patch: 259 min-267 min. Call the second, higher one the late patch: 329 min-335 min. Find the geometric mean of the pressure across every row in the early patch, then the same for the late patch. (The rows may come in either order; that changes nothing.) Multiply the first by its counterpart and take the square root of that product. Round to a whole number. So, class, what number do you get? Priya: 57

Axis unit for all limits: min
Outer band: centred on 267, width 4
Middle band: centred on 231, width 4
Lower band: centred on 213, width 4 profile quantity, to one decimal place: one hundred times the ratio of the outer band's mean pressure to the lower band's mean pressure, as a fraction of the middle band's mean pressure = 1.8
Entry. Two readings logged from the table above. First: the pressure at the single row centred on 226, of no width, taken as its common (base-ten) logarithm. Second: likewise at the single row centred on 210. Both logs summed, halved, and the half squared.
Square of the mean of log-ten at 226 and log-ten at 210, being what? 2.94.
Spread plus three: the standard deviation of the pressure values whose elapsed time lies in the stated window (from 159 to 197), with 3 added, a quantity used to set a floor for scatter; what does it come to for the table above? 6.0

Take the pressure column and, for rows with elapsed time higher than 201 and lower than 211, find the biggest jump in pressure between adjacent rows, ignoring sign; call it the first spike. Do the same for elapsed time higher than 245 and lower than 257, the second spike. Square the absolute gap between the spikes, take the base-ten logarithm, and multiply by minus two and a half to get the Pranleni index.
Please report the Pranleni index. -2.4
